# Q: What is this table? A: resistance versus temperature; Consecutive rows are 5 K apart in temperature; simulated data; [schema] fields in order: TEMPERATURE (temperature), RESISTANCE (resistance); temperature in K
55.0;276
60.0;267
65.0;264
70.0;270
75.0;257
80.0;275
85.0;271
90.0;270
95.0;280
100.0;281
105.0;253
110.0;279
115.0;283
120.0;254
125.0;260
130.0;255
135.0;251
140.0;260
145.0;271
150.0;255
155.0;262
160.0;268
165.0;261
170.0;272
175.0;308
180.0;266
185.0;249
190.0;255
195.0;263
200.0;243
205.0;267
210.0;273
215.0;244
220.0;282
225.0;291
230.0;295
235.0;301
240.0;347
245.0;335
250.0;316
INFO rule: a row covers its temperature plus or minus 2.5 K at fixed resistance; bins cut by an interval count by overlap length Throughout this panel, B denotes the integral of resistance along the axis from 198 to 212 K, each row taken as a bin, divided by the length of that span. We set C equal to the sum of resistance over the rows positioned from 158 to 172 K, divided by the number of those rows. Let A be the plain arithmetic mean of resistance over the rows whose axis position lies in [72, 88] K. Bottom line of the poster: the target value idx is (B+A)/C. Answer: 1.98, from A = 268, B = 261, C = 267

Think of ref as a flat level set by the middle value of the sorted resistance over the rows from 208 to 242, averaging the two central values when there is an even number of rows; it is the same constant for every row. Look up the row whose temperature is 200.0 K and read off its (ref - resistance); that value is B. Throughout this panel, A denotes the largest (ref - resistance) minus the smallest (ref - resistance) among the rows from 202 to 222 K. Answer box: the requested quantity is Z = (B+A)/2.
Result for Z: 43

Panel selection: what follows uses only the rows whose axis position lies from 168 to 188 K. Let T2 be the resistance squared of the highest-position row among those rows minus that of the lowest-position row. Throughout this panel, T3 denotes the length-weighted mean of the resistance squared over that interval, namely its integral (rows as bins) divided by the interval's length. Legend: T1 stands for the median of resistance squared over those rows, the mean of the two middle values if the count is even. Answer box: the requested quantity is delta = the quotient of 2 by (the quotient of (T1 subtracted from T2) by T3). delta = -1.8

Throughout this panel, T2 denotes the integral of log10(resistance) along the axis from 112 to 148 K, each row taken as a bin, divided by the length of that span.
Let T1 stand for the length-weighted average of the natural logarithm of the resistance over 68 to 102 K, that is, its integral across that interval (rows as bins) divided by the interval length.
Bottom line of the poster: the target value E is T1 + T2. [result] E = 8.02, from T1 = 5.61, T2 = 2.42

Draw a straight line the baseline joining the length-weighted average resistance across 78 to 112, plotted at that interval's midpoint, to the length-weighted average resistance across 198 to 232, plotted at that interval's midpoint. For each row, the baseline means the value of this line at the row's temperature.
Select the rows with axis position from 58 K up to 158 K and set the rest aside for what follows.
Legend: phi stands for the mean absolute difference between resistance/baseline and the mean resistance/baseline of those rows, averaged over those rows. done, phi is 0.032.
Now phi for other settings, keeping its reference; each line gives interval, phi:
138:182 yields 0.036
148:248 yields 0.083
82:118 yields 0.029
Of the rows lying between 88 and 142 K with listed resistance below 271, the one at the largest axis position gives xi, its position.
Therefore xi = 140.0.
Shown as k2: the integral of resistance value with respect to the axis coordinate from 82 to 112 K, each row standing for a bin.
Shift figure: 8168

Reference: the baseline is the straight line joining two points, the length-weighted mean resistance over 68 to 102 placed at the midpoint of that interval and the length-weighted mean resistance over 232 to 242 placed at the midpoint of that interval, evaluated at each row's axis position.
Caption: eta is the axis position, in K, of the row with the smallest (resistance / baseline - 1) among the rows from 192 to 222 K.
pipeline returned 215.0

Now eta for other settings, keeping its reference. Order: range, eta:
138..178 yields 150.0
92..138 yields 135.0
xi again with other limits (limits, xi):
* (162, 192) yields 190.0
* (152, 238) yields 215.0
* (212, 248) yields 215.0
